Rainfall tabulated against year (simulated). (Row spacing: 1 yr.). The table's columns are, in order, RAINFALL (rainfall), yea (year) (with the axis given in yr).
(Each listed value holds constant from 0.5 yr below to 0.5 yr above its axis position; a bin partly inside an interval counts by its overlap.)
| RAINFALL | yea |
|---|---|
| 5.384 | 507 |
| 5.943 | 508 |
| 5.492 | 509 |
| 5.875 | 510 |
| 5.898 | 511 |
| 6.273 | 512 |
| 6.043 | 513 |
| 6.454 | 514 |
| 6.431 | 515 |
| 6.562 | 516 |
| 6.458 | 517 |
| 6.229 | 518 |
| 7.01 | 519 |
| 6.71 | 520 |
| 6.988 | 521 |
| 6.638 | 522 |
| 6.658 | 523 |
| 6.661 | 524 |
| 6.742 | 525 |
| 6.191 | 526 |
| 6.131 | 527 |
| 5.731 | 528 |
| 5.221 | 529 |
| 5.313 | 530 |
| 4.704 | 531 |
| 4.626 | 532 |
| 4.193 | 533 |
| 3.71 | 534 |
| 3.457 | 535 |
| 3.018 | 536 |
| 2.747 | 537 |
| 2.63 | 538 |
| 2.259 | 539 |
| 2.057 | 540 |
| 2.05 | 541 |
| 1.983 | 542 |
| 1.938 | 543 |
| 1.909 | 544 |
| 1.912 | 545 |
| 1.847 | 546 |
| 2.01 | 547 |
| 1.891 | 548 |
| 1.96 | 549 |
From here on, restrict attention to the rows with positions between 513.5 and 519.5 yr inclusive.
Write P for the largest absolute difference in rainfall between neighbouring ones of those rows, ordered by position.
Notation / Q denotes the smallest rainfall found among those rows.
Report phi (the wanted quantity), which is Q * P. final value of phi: 5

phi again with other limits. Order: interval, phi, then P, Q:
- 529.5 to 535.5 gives 2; 0.6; 3.457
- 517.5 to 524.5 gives 5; 0.8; 6.229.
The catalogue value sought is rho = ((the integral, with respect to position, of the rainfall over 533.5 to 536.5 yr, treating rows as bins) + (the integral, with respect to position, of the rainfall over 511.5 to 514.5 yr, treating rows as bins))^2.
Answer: 838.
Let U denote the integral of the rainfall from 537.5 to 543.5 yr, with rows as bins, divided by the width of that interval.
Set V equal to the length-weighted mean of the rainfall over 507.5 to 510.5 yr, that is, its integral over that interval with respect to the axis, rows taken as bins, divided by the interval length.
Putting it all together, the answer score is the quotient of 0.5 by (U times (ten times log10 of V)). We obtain 0.031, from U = 2.2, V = 5.8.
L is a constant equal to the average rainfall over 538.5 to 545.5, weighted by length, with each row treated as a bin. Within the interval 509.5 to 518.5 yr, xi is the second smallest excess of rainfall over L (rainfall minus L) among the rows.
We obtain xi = 3.9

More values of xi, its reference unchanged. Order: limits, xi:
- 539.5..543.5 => 0.0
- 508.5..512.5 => 3.9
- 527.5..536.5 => 1.4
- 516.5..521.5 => 4.4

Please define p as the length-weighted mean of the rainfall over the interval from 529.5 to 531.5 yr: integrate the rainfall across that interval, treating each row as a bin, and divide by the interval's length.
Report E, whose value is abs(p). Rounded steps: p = 5.0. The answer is 5.0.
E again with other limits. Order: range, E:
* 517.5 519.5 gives 6.6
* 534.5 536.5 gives 3.2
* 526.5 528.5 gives 5.9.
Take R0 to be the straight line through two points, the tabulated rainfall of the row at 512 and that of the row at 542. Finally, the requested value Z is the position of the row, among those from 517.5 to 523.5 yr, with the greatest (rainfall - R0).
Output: 521 yr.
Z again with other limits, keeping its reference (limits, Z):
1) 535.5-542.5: 536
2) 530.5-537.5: 532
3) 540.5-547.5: 547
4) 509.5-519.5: 519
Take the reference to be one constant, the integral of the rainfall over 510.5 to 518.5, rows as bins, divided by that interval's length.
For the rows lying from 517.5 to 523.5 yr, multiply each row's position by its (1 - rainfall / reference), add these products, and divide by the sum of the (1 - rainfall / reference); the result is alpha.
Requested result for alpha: 520.8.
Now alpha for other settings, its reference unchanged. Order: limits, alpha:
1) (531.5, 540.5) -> 536.7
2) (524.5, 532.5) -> 530.7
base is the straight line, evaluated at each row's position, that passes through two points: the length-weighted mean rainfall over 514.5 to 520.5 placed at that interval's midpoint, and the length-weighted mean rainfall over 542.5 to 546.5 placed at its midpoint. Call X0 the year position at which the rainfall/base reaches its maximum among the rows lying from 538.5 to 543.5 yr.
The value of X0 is 543 yr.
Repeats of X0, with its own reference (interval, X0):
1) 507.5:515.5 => 515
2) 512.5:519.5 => 519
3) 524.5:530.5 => 525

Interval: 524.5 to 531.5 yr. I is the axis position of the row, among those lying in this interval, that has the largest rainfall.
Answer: 525 yr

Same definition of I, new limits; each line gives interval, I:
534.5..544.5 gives 535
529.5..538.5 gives 530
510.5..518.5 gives 516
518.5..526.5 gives 519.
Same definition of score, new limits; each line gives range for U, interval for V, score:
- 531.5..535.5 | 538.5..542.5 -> 0.039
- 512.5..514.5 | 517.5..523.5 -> 0.010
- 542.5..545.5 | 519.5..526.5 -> 0.032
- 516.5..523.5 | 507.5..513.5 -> 0.010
